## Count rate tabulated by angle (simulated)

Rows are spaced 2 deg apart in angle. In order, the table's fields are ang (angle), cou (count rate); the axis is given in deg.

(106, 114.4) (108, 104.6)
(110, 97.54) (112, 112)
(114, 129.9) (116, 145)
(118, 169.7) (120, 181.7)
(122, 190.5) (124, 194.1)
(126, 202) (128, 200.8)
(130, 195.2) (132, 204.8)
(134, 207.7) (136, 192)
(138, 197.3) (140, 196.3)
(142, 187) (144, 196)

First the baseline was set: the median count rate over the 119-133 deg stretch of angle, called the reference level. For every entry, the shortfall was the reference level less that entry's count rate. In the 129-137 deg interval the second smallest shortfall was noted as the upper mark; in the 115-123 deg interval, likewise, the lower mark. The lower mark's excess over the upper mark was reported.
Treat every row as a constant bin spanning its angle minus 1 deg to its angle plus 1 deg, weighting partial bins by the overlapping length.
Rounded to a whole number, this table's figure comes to 23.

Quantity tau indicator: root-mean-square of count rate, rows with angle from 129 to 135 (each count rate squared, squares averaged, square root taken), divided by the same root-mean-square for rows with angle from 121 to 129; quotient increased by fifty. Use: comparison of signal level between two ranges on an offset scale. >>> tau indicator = 51.0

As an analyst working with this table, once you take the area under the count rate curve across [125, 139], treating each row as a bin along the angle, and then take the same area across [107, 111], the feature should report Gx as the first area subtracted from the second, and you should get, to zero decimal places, -2395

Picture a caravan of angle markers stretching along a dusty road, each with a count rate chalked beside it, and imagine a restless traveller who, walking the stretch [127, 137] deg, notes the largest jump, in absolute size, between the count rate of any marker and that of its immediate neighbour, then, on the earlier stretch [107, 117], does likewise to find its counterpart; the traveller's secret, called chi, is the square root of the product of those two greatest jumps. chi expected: 17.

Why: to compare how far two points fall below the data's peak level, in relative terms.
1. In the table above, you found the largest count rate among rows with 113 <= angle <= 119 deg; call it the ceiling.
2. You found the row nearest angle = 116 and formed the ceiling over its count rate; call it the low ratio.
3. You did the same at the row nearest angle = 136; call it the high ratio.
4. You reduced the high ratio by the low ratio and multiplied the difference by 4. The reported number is -1.1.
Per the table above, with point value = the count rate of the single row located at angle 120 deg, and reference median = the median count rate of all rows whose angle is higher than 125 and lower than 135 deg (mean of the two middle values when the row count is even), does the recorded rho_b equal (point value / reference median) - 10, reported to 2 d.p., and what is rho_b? -9.10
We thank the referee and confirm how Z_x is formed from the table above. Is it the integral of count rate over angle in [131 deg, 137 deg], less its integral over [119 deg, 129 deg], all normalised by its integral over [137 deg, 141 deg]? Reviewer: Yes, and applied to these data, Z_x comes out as -0.9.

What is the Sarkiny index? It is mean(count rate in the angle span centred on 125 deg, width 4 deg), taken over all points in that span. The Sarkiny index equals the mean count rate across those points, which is 198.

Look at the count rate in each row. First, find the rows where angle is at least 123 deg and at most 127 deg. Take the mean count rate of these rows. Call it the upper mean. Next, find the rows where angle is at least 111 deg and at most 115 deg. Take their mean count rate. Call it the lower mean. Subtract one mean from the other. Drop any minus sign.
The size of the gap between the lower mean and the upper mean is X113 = 77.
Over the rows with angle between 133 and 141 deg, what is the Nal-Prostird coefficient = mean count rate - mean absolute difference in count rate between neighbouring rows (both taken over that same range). 191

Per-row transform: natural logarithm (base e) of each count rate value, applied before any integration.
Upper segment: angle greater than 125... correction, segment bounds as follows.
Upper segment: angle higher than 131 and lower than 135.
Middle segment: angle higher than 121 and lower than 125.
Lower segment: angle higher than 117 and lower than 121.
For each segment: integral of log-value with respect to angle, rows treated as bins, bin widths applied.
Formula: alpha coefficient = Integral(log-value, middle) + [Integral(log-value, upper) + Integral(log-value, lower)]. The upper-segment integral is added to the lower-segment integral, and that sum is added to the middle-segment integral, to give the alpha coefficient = 63.0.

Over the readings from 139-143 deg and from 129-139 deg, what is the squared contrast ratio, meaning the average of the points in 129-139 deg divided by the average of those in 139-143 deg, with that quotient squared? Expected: 1.1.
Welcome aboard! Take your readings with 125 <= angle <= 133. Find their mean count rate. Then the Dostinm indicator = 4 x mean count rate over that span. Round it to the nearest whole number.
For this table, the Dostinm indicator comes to 803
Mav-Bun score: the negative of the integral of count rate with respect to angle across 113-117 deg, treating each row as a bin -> -550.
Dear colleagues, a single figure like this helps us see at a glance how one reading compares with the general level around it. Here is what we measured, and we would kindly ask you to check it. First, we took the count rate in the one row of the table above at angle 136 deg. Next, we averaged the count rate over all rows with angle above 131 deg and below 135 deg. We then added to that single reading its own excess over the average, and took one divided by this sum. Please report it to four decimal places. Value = 0.0056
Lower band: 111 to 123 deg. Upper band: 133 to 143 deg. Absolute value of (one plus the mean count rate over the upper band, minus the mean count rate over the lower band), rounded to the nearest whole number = 42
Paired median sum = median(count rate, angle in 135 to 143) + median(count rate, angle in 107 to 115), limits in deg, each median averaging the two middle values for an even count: 302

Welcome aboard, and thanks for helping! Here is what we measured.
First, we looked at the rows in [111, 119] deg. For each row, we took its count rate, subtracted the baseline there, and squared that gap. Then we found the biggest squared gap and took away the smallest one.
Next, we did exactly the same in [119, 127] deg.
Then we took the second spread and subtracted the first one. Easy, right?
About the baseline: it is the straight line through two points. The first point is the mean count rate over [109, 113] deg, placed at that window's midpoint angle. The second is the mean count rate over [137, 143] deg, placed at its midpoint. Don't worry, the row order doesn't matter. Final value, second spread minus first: -1604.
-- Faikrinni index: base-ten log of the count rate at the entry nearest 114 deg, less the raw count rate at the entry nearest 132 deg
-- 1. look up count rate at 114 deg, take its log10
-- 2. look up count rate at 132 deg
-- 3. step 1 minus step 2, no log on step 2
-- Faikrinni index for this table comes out -203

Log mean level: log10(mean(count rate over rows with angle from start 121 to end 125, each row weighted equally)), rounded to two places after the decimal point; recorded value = 2.28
